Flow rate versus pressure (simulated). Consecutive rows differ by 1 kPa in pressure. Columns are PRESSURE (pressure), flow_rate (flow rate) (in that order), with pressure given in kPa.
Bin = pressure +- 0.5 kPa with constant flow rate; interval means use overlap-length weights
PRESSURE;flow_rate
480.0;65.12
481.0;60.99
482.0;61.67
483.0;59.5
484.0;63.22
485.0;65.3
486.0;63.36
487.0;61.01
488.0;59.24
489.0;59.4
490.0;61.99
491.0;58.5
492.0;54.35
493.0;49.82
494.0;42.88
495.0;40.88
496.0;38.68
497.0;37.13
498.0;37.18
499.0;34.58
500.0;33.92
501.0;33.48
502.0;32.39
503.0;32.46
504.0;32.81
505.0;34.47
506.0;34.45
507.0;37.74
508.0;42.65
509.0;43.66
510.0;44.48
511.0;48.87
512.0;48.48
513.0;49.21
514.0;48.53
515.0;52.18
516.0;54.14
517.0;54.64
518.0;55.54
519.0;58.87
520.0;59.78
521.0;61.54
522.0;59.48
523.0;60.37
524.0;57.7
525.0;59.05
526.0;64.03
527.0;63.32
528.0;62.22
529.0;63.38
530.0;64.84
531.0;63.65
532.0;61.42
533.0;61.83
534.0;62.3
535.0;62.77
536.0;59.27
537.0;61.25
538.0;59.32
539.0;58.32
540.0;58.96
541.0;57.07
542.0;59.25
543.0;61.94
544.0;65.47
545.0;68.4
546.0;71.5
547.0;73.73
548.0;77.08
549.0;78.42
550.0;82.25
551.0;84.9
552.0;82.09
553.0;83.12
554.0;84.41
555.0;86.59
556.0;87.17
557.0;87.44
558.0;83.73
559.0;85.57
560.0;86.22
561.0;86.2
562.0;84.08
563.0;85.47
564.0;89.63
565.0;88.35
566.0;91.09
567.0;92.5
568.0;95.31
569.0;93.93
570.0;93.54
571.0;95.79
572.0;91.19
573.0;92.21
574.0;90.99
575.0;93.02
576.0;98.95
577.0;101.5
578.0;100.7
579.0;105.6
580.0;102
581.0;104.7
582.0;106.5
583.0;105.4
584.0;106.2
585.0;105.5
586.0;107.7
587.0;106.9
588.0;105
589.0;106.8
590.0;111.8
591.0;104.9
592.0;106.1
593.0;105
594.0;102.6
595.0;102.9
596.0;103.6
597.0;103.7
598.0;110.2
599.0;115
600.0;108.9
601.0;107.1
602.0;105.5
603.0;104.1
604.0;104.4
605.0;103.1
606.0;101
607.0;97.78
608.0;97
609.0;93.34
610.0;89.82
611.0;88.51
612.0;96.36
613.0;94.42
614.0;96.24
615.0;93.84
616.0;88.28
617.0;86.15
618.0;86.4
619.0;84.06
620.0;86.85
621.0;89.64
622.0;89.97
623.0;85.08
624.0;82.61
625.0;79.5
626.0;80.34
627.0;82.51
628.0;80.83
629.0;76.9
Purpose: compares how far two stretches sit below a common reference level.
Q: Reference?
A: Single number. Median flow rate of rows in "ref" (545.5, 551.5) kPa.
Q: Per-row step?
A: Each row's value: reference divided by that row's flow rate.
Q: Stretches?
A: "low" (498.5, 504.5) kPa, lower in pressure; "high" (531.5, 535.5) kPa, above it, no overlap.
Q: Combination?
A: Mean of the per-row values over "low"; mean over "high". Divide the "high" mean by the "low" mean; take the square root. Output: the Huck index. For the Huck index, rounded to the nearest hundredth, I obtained 0.73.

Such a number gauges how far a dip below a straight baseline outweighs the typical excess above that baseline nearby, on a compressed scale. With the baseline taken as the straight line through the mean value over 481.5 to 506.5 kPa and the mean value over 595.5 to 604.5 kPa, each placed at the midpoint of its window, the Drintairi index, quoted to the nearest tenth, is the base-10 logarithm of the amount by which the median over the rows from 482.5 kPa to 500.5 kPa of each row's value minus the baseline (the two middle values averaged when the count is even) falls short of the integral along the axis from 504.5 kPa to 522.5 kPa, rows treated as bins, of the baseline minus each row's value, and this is 2.2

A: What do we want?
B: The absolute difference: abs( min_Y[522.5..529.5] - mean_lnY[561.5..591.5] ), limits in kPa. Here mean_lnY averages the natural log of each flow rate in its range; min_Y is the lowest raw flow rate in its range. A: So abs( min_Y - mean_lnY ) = 53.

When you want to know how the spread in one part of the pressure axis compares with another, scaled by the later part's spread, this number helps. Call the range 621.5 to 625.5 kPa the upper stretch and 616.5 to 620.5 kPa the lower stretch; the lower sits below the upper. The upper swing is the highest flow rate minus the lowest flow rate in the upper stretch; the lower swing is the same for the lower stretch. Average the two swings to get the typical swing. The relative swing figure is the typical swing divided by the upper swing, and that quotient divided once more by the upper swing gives 0.060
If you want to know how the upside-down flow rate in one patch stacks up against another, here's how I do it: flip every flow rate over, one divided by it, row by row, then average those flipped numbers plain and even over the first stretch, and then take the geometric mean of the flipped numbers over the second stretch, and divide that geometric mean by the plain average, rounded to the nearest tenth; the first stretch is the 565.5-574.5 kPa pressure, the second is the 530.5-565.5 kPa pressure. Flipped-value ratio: 1.3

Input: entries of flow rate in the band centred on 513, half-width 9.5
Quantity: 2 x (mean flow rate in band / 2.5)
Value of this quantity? 39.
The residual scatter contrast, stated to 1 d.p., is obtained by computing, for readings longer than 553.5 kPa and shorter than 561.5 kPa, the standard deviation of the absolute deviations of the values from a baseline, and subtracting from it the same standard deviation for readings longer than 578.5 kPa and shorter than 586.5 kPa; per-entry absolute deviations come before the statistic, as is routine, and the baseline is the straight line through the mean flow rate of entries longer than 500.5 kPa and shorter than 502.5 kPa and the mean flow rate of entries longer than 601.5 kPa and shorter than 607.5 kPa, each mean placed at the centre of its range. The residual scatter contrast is 0.6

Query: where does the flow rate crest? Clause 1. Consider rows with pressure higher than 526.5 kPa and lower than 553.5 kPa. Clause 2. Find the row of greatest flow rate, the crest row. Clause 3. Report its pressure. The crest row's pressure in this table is 551.0 kPa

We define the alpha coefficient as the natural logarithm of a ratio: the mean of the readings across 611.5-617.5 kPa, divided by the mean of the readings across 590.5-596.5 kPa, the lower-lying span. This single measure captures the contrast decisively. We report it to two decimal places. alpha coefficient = -0.12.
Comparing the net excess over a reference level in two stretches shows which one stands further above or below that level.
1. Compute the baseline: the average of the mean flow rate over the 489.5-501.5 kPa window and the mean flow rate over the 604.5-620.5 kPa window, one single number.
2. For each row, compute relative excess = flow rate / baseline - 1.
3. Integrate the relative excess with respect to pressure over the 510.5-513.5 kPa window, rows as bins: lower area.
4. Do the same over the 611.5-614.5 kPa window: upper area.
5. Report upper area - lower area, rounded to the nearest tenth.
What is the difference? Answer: 2.1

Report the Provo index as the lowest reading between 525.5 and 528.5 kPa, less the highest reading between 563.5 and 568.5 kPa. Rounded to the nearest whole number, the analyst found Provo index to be -33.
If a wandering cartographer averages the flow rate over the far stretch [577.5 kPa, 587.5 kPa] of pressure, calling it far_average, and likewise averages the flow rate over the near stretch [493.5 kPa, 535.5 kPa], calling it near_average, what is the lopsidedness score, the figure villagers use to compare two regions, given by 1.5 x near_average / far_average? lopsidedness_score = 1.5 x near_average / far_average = 0.71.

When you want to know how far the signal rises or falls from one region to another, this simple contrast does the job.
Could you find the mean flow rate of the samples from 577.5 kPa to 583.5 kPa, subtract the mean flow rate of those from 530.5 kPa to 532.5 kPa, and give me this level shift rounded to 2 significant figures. 42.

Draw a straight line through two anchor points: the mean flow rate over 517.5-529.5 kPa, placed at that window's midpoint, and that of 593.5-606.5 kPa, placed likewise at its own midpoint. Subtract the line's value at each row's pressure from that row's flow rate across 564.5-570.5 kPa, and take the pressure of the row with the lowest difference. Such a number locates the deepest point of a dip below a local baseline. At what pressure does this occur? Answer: 565.0 kPa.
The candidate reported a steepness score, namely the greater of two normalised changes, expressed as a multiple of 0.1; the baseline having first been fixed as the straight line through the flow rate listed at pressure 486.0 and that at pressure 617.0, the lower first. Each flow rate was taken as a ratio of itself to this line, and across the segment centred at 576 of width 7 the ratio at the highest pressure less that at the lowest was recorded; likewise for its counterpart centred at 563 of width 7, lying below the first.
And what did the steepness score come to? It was 1.53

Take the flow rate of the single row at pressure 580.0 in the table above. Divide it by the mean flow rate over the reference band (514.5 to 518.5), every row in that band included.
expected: 1.88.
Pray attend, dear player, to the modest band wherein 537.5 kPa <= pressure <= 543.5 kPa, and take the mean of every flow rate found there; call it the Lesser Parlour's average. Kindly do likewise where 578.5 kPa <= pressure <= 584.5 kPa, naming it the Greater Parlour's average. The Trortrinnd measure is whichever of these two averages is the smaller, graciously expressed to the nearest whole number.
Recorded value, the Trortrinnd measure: 59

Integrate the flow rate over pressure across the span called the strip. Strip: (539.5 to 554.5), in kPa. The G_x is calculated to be 1089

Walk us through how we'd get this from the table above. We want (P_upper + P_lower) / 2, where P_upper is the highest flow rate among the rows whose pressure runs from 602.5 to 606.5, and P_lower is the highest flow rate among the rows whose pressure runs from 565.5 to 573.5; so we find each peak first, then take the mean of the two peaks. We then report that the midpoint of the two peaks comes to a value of 100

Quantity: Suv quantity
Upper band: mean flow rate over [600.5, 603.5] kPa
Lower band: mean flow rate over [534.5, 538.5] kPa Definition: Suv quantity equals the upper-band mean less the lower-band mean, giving 45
